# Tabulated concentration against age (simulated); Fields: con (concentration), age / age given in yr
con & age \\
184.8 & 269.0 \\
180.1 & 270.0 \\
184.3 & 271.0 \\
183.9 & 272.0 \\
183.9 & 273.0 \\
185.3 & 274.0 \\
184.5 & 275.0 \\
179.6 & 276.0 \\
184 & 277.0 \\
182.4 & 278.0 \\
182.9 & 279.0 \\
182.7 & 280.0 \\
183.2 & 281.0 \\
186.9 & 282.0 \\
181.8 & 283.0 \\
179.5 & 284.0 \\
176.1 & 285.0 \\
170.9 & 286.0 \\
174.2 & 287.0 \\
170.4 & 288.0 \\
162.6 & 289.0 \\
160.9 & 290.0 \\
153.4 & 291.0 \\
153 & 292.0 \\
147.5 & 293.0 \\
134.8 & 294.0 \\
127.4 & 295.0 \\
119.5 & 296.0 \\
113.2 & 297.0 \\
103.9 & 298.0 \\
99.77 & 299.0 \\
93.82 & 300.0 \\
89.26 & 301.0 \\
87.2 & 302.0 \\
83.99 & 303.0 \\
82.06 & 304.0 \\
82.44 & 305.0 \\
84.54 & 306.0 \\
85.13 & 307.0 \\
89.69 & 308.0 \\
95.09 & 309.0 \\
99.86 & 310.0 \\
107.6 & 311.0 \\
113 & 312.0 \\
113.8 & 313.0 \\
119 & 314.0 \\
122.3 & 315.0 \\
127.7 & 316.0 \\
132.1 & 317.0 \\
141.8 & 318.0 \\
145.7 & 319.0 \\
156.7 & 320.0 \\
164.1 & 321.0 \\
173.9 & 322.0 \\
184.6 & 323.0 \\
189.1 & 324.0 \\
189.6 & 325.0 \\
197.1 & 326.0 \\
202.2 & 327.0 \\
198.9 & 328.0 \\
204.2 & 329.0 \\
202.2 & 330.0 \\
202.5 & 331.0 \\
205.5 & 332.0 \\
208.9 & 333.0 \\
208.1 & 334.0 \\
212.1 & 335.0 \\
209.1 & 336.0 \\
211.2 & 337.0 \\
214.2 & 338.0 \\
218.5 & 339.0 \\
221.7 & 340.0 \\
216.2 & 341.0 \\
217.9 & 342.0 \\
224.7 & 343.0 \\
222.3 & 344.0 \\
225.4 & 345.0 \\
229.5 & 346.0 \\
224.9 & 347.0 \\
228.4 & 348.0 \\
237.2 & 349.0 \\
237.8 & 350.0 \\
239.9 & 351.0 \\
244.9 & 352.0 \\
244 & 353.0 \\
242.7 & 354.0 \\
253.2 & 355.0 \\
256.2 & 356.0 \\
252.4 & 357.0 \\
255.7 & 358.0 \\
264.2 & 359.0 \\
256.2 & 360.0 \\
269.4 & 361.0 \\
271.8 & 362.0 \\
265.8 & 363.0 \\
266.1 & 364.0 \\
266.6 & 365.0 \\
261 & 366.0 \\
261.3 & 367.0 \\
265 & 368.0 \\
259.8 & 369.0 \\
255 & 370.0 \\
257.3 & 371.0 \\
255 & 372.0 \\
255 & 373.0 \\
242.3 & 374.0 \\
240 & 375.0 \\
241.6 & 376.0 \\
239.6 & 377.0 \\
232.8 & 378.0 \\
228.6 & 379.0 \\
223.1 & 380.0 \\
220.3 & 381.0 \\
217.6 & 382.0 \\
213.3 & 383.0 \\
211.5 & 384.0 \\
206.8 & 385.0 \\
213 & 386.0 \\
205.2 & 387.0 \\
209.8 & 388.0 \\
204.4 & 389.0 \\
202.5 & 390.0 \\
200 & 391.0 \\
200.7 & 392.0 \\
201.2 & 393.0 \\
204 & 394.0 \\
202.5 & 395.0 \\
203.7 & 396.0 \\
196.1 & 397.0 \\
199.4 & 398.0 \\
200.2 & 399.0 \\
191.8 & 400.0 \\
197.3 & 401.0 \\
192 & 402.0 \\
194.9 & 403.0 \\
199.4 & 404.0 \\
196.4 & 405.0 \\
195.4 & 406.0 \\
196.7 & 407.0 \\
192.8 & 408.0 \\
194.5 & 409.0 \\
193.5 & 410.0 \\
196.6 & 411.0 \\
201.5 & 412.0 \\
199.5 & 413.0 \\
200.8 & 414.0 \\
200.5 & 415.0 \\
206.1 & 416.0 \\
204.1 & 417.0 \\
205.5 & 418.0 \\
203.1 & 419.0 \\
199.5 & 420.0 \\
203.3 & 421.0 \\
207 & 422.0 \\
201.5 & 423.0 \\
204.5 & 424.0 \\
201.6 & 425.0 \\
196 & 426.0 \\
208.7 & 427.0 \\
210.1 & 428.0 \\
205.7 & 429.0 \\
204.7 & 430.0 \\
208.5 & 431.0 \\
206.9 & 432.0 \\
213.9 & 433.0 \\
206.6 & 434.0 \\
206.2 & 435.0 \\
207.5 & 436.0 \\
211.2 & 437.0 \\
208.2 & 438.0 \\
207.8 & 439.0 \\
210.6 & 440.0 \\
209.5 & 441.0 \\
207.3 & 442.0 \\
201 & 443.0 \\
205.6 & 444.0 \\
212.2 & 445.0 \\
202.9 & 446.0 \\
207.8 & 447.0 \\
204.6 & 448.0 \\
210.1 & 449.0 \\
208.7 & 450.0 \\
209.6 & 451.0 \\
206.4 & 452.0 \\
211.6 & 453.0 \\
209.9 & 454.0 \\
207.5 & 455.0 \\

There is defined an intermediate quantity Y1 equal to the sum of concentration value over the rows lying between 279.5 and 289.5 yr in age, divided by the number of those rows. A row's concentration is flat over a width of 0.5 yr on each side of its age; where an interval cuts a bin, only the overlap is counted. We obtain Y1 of 177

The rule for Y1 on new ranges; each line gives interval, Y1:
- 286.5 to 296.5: 150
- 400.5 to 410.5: 195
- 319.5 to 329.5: 186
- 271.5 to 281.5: 183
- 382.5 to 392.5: 207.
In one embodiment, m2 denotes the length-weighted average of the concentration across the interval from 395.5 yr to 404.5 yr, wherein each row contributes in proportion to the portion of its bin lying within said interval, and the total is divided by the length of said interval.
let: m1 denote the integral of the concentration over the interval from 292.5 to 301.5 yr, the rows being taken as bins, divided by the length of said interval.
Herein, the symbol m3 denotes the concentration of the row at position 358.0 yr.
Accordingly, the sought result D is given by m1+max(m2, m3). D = 370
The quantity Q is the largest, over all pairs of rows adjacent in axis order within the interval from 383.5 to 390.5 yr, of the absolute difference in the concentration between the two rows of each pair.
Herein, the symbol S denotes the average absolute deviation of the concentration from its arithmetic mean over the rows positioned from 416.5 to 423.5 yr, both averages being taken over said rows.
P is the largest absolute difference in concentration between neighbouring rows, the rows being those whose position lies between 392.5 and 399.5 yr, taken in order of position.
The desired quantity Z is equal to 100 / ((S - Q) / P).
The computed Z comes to -127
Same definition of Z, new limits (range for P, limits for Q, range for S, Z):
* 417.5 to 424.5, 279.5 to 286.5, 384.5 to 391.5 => -297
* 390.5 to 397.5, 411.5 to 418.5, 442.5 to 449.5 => -315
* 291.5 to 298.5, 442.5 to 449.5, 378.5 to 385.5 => -364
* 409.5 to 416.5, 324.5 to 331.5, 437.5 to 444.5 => -106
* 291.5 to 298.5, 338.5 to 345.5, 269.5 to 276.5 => -257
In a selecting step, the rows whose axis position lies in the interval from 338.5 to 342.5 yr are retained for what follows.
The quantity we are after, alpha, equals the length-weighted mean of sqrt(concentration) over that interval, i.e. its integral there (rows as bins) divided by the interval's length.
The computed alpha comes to 14.8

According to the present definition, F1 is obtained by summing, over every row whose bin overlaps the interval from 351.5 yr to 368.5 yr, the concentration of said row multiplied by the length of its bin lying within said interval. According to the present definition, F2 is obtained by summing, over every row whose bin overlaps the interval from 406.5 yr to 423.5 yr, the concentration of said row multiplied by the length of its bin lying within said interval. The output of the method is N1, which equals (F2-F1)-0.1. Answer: -990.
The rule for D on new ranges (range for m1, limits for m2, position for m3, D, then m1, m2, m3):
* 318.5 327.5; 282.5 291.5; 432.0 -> 385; 178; 170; 206.9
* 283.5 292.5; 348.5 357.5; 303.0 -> 412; 167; 245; 83.99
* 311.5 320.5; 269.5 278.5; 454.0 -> 340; 130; 183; 209.9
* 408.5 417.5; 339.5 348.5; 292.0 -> 423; 200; 223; 153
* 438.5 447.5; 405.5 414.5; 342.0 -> 425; 207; 197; 217.9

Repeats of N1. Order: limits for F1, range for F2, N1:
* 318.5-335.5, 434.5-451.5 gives 285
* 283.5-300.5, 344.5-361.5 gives 1721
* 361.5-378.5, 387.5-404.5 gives -936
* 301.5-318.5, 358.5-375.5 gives 2644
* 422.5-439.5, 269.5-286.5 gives -418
